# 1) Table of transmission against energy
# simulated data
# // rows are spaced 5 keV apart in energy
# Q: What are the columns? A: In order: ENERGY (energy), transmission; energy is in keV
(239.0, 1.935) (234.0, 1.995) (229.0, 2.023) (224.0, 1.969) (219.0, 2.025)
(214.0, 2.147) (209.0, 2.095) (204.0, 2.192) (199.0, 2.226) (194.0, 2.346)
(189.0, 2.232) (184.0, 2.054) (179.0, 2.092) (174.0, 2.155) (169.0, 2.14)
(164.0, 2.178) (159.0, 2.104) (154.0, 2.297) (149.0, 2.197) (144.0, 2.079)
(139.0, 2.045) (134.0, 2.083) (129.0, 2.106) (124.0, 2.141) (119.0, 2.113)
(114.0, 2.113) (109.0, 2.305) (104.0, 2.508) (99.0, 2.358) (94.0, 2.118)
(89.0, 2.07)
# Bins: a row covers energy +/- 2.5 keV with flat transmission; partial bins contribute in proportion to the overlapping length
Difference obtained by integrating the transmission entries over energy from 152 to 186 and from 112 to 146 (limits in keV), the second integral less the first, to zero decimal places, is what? -2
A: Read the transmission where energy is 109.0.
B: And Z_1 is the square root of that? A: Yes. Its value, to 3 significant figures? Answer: 1.52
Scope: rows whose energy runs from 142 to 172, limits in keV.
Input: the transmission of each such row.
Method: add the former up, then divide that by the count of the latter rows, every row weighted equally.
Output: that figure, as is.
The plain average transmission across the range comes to 2.17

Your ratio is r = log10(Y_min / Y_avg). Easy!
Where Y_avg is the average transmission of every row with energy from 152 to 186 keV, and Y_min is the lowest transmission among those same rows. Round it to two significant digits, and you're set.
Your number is -0.019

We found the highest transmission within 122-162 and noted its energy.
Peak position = 154.0 keV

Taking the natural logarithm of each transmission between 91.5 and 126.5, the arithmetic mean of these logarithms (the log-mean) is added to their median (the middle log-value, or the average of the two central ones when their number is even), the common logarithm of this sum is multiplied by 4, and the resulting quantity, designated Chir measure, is 0.78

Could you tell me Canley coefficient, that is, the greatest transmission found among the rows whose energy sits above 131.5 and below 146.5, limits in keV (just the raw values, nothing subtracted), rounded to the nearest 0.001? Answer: 2.083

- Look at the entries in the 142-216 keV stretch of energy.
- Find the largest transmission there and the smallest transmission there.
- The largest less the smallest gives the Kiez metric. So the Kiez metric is 0.292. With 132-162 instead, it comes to 0.252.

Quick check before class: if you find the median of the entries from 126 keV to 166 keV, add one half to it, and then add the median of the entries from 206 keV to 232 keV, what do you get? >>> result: 4.630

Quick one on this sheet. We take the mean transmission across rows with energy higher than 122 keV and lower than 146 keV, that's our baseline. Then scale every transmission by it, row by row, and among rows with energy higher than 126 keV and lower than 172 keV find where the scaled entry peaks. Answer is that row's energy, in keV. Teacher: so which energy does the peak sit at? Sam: 154.0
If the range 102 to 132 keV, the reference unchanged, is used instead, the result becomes 104.0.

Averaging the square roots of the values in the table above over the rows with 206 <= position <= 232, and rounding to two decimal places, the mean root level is 1.43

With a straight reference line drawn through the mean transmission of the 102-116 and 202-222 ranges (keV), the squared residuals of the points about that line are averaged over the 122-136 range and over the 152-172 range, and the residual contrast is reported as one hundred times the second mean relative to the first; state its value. 20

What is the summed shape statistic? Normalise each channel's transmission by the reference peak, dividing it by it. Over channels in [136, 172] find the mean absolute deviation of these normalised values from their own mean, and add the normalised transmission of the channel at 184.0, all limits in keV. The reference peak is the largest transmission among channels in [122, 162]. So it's 0.922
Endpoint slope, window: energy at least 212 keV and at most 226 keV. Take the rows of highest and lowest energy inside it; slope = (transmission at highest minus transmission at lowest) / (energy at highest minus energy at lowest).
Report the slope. -0.018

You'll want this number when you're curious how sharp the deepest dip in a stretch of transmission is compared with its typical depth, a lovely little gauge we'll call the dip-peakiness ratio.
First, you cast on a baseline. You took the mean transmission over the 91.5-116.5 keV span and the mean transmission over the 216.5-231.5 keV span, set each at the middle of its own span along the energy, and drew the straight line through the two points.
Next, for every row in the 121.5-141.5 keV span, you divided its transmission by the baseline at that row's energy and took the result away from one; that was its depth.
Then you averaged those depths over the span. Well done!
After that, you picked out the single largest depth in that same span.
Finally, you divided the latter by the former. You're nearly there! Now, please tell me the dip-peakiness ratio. 1.3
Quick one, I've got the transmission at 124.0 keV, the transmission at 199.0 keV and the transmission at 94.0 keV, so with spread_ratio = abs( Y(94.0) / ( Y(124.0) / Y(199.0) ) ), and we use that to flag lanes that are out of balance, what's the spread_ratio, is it 2.20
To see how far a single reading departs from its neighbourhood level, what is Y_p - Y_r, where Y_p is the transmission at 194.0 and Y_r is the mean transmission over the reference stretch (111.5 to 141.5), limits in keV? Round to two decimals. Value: 0.25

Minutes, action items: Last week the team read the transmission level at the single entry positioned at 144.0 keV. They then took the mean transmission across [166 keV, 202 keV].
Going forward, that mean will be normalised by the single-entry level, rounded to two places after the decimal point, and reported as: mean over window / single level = 1.05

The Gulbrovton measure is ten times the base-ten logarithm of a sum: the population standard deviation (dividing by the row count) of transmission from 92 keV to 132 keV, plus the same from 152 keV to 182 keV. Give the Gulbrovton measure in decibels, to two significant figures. -6.8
